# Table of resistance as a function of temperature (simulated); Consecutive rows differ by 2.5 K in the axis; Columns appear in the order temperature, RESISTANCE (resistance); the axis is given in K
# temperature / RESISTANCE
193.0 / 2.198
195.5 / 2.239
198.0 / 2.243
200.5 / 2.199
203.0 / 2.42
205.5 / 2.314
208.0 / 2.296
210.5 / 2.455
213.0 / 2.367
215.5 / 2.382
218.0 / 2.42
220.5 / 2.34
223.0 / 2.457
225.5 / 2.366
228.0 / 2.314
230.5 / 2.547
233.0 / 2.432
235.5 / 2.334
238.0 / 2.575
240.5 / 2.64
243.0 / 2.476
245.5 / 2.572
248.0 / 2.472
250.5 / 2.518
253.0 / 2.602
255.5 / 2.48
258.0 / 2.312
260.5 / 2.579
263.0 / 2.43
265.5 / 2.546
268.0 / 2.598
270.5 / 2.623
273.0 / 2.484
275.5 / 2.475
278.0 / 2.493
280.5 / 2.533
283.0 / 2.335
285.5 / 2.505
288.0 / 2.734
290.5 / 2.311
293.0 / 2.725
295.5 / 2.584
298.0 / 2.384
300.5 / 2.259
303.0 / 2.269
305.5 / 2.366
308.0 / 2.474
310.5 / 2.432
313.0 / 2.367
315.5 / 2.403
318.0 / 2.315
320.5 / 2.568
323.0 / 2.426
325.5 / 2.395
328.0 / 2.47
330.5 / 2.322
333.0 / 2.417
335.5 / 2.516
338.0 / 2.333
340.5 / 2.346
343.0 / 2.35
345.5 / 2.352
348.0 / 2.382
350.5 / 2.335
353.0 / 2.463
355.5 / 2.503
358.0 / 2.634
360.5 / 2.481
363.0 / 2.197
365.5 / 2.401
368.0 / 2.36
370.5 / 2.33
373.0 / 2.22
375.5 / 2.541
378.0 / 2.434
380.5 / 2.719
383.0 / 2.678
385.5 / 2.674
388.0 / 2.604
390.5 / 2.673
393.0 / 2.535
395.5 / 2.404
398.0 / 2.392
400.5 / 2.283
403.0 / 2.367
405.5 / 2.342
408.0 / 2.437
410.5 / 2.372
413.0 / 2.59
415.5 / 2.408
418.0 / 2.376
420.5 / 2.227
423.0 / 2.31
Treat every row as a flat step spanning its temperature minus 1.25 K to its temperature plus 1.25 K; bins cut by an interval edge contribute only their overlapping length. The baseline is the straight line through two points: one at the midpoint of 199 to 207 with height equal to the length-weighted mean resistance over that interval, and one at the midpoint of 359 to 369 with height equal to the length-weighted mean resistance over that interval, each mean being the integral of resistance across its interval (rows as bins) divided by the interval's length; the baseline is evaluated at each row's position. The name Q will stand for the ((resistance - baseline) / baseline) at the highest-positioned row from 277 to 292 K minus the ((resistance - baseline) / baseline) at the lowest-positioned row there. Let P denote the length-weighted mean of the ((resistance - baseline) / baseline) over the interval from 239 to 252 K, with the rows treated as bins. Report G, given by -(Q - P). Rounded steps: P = 0.092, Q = -0.08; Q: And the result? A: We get 0.17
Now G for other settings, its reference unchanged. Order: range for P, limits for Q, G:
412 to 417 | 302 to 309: -0.04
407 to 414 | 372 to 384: -0.16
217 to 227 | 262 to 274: 0.01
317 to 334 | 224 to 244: -0.02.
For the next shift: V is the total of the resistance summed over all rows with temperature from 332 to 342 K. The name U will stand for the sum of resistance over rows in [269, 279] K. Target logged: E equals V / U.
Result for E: 0.95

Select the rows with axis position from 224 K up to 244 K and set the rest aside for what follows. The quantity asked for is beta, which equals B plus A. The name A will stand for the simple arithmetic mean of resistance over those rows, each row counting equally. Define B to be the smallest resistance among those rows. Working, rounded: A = 2.46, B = 2.314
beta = 4.77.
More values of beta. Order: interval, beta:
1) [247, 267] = 4.80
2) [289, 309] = 4.68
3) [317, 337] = 4.74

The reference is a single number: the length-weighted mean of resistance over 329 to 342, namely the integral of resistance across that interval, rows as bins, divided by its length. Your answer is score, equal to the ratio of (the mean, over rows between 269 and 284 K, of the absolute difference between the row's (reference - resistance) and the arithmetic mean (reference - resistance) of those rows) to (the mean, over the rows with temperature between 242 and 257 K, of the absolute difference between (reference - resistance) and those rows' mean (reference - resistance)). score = 1.3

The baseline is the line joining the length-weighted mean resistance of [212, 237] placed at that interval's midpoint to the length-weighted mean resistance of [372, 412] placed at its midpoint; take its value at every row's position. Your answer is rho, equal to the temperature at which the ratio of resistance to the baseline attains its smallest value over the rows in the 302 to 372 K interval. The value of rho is 363.0 K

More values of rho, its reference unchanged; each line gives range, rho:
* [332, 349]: 338.0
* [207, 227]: 208.0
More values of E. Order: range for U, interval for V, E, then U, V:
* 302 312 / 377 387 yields 1.10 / 9.5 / 10.5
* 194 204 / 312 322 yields 1.06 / 9.1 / 9.7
